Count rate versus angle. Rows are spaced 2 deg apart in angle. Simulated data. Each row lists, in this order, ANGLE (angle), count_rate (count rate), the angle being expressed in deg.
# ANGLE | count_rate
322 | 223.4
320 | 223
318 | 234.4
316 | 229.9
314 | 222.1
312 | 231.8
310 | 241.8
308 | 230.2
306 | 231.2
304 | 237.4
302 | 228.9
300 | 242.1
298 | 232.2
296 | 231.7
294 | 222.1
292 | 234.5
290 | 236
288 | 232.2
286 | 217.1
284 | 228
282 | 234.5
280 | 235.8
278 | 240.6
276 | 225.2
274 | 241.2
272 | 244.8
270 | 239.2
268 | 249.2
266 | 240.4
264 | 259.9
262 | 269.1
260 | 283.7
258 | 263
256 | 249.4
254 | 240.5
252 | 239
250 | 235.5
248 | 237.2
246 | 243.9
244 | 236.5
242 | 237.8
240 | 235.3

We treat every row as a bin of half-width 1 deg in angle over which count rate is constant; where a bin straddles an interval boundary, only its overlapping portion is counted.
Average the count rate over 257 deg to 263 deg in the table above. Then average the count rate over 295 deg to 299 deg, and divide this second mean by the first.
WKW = 0.85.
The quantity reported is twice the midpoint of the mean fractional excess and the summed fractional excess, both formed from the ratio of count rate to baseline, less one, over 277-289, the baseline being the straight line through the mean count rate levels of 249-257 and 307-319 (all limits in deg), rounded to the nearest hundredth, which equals -0.15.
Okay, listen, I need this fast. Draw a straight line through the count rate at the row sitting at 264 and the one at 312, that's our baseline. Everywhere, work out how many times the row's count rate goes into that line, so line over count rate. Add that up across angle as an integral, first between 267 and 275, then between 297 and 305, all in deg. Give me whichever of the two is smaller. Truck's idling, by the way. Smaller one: 8.11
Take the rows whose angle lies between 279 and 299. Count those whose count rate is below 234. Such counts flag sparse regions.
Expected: 6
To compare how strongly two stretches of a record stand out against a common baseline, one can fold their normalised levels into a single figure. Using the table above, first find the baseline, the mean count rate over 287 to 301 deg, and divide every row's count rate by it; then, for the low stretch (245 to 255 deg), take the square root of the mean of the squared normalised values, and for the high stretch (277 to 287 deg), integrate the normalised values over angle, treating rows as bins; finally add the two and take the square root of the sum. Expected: 3.31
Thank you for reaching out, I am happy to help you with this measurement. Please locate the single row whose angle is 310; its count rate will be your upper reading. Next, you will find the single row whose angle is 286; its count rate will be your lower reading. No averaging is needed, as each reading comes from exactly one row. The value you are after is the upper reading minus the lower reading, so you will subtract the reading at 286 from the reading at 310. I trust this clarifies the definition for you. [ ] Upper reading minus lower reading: 25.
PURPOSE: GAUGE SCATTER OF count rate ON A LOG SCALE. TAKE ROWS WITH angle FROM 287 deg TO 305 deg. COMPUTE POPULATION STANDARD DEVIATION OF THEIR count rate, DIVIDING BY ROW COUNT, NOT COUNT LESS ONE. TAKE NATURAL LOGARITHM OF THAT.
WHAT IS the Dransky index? 1.67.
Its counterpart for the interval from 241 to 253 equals 1.00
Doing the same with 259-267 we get 2.75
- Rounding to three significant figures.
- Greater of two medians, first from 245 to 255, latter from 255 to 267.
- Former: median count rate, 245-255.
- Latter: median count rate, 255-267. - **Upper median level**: 261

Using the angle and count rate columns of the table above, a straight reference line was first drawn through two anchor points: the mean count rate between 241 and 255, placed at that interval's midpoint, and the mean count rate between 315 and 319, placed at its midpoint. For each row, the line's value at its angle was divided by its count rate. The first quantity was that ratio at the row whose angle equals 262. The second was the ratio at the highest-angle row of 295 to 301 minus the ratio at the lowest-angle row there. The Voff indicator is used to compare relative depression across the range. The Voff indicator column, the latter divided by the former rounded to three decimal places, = -0.051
